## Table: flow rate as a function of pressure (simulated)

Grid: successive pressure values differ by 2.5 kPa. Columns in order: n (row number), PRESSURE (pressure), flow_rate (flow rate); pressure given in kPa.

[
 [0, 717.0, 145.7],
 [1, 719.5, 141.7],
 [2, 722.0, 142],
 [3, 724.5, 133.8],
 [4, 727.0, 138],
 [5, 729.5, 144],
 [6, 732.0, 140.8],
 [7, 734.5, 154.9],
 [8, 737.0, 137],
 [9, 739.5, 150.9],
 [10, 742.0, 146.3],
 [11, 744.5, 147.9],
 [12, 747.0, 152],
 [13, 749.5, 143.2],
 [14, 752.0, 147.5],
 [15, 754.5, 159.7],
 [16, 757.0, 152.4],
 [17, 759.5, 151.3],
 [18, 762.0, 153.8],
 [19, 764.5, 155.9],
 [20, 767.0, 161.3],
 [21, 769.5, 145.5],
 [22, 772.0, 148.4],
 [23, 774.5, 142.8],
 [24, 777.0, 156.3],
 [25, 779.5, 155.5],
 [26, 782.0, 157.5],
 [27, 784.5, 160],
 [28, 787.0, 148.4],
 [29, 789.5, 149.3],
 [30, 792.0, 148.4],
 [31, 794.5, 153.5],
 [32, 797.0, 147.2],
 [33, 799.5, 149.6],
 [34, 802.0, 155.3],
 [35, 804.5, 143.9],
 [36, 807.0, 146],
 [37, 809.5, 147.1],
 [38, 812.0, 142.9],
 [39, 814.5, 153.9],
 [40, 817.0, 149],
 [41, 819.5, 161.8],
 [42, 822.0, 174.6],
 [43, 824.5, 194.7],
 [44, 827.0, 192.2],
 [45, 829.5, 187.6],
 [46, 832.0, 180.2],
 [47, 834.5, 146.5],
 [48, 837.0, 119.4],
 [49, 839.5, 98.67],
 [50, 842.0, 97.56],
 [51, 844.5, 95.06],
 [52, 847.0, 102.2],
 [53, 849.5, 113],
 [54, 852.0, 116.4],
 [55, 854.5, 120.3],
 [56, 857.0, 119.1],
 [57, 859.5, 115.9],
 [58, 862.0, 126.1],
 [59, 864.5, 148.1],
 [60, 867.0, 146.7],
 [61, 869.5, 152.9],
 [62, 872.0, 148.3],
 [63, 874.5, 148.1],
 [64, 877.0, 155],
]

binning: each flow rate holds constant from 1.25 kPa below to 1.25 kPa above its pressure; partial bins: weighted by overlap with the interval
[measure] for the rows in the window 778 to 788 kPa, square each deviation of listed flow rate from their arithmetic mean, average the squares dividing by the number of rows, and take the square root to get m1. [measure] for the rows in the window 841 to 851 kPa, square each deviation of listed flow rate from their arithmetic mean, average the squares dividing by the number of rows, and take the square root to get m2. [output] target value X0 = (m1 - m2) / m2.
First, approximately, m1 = 4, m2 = 7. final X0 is -0.37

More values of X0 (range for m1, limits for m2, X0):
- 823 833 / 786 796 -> 1.61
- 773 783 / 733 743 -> -0.11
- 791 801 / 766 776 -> -0.67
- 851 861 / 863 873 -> -0.21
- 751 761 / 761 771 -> -0.22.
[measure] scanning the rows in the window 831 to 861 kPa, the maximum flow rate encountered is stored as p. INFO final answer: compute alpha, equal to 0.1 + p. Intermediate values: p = 180.2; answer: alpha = 180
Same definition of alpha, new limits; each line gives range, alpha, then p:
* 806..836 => 195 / 194.7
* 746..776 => 161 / 161.3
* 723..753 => 155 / 154.9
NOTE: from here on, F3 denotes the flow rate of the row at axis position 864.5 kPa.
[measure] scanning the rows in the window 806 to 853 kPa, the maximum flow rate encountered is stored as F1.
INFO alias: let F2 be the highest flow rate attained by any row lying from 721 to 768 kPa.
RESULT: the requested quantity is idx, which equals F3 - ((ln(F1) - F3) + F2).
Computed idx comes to 130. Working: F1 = 194.7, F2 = 161.3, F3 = 148.1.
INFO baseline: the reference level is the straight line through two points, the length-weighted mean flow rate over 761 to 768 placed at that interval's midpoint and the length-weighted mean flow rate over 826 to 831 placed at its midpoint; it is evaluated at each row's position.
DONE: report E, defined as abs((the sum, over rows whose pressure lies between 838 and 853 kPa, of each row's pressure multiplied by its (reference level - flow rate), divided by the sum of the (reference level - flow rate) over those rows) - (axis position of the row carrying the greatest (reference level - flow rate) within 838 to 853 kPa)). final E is 1.0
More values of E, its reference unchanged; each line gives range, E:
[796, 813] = 6.7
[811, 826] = 3.4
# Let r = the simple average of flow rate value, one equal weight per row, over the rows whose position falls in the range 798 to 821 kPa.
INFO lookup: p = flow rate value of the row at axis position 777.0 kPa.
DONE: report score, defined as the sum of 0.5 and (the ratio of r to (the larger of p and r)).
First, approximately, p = 156.3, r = 150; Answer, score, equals 1.46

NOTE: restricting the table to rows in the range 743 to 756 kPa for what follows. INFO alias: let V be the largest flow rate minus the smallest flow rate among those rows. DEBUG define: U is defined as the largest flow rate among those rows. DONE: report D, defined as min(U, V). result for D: 16.5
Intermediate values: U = 159.7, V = 16.5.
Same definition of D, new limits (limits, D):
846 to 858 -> 18.1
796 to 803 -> 8.1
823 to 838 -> 75.3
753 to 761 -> 8.4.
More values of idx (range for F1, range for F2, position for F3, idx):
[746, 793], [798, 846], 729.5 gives 88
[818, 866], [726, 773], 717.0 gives 125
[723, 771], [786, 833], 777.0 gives 113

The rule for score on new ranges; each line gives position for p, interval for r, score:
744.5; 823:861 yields 1.40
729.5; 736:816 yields 1.50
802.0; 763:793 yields 1.48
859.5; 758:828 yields 1.50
